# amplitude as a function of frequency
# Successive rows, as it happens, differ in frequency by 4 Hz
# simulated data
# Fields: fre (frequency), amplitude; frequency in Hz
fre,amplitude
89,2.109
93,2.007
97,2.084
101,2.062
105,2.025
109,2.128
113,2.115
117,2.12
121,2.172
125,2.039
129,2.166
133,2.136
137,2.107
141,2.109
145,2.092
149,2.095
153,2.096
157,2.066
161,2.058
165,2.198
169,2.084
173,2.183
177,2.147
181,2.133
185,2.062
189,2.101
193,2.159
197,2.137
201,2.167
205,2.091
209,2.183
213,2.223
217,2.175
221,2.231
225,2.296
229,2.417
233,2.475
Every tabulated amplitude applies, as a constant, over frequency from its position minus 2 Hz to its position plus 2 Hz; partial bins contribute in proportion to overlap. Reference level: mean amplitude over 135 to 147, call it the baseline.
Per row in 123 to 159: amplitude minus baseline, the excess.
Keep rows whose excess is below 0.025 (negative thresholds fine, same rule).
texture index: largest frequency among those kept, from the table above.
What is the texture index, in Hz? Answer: 157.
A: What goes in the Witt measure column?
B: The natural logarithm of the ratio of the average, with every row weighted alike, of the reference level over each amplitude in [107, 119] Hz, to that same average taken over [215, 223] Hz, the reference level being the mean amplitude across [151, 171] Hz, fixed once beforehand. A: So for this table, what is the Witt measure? 0.038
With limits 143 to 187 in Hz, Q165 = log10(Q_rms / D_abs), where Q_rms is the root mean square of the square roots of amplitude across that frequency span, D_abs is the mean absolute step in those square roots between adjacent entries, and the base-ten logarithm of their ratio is 1.91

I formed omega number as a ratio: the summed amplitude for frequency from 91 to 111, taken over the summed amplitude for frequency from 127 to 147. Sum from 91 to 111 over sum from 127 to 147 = 0.97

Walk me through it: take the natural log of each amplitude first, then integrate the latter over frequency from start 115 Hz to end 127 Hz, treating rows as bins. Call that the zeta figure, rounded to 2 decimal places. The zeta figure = 8.96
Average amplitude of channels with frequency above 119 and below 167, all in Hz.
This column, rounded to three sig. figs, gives 2.11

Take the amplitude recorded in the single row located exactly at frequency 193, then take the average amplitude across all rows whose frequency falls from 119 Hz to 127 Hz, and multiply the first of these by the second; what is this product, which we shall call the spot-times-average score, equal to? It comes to 4.5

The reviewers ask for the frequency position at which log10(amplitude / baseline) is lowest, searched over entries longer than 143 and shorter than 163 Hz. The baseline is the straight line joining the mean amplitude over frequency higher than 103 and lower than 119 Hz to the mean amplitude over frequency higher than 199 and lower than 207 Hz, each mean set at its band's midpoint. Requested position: 161 Hz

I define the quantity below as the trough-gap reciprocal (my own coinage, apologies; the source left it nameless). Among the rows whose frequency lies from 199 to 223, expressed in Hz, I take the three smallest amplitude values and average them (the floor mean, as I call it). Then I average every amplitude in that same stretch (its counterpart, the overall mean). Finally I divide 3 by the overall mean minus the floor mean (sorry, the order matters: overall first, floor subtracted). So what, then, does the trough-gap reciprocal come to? 88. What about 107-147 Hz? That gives 77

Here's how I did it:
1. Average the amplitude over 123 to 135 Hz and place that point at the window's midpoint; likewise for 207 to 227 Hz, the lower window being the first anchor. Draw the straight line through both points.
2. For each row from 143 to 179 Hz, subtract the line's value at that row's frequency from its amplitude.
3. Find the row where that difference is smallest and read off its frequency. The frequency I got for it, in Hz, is 161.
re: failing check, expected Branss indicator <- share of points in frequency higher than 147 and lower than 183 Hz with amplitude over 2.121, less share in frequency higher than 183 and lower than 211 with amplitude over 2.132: -0.13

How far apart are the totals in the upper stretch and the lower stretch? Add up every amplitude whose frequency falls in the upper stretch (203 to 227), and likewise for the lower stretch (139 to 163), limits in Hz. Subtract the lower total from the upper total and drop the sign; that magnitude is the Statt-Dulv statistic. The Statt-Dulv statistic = 0.68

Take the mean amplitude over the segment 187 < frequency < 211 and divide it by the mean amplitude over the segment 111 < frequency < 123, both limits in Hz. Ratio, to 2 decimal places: 1.00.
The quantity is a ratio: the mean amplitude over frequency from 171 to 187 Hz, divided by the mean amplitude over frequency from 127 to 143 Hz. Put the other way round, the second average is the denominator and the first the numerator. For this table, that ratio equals 1.00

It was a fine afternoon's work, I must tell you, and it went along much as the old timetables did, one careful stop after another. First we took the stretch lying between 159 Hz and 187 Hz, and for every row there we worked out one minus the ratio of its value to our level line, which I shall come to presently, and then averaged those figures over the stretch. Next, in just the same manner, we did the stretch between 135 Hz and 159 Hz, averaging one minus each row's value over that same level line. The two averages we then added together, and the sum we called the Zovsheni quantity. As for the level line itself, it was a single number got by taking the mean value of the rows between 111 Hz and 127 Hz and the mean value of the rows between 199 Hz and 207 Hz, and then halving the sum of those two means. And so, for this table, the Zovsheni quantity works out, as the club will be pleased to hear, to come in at 0.011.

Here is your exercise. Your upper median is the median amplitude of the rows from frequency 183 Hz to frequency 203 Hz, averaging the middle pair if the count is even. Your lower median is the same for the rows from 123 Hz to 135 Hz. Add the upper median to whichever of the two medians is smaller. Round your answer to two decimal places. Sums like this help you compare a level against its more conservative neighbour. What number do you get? 4.27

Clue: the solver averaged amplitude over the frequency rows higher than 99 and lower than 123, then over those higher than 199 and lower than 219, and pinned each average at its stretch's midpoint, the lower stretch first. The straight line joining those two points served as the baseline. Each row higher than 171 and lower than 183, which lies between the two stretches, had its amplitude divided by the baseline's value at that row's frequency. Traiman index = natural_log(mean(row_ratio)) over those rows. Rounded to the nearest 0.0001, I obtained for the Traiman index 0.0035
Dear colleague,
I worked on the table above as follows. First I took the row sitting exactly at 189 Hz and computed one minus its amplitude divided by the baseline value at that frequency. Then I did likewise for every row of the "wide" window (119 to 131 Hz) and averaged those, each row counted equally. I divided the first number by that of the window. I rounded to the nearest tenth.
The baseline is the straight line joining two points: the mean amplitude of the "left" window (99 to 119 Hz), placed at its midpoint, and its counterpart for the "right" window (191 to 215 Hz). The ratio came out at -2.0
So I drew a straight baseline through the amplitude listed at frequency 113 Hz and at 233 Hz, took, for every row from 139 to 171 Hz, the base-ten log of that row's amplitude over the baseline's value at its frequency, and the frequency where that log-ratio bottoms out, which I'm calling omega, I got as 161 Hz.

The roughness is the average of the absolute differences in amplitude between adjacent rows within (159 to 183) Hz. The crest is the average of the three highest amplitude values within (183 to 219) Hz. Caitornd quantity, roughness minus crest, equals -2.11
